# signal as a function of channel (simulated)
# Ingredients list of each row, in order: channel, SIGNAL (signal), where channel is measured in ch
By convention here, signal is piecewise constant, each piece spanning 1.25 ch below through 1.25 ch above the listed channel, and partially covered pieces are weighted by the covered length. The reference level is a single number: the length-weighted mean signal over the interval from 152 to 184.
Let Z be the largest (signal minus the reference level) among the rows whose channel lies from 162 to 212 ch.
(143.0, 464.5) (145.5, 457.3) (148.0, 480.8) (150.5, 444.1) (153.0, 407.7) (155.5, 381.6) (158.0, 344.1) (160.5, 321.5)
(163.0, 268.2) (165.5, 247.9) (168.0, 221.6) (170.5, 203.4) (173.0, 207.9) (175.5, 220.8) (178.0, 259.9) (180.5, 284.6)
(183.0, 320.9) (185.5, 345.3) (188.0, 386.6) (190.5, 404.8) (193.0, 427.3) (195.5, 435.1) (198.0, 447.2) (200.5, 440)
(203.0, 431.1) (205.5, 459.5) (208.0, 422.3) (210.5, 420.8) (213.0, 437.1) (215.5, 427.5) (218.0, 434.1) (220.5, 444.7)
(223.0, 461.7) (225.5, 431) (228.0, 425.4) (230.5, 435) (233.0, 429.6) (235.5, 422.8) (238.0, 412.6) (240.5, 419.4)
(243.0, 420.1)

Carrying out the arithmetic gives 176.9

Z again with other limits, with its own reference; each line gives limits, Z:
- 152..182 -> 125.1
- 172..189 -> 104.0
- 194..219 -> 176.9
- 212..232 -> 179.1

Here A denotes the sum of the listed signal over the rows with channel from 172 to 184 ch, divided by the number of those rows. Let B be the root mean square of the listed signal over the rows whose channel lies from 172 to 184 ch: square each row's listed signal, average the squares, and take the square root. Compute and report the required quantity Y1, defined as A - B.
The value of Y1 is -3.3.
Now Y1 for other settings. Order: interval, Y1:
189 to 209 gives -0.3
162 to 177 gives -1.1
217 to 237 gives -0.2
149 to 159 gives -1.7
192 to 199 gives -0.1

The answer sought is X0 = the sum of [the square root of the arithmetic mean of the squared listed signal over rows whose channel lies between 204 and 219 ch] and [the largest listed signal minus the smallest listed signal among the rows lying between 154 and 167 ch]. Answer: 567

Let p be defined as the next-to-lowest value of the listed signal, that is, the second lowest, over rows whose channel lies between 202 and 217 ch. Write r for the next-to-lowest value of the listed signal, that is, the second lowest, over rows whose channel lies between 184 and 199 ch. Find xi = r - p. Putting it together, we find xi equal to -36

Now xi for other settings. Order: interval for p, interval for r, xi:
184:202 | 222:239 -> 36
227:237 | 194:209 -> 6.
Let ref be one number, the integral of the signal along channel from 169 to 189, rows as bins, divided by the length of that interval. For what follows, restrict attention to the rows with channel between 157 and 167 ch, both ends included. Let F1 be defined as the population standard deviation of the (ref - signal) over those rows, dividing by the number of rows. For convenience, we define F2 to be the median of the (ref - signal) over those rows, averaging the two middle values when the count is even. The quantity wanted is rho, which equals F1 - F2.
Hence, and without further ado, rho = 57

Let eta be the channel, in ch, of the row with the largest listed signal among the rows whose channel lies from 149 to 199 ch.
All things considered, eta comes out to 198.0 ch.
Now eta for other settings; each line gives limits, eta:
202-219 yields 205.5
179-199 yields 198.0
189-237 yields 223.0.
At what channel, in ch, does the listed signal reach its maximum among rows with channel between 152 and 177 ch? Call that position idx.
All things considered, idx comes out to 153.0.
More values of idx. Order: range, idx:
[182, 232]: 223.0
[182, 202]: 198.0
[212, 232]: 223.0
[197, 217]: 205.5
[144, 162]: 148.0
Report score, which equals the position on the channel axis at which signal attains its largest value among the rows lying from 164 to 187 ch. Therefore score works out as 185.5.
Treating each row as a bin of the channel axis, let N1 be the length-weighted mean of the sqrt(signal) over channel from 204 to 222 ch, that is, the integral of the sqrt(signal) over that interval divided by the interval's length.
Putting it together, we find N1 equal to 21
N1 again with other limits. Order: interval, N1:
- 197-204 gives 21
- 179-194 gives 19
